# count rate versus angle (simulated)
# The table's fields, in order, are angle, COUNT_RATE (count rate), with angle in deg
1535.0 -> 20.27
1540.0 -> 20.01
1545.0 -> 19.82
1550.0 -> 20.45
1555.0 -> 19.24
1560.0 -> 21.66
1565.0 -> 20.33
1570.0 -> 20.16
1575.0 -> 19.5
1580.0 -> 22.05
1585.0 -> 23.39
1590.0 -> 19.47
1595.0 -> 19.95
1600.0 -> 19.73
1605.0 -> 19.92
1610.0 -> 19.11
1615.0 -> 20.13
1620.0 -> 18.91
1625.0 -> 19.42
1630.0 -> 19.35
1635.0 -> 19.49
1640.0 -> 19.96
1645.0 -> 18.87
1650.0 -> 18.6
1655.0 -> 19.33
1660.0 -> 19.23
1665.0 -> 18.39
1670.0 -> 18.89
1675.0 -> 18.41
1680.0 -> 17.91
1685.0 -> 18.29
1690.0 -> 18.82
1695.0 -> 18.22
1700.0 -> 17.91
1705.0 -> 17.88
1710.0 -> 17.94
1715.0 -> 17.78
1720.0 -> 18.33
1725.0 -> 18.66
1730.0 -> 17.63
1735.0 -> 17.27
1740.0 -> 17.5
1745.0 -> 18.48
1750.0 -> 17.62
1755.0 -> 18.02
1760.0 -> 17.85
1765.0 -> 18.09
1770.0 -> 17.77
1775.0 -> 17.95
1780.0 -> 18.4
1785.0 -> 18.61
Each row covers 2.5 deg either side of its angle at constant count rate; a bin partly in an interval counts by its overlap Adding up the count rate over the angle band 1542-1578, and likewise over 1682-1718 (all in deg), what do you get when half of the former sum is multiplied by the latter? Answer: 8952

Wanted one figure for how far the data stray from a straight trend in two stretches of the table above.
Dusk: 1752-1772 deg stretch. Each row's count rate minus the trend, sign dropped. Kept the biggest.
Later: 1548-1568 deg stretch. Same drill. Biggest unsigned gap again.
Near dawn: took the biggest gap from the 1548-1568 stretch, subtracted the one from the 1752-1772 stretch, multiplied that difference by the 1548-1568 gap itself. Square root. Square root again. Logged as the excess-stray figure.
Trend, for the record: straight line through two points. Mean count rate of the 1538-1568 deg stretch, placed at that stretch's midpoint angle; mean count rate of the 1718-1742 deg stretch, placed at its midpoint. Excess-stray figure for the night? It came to 1.1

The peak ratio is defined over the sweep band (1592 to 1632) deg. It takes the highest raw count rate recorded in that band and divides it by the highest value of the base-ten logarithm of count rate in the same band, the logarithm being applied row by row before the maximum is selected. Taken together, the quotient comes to 15.4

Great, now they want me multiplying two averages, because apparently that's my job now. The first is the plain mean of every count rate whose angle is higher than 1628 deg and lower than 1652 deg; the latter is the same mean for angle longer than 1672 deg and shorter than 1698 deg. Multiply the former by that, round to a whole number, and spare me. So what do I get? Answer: 353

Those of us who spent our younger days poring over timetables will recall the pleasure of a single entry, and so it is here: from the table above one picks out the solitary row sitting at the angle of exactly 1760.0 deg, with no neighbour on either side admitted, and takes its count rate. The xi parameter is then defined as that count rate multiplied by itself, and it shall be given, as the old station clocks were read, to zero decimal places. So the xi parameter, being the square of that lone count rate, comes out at 319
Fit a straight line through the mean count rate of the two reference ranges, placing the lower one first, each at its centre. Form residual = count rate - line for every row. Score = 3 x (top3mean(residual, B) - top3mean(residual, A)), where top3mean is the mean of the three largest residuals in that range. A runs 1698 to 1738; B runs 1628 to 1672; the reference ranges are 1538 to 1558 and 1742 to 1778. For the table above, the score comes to 1.8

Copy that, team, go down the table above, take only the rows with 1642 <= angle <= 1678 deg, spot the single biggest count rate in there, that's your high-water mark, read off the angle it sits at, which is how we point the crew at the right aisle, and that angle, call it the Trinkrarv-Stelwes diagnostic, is 1655.0 deg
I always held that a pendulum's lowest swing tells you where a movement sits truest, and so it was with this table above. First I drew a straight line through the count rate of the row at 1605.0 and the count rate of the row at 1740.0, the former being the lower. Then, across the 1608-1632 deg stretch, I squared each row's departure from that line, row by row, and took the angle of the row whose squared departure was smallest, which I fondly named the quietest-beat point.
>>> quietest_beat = 1630.0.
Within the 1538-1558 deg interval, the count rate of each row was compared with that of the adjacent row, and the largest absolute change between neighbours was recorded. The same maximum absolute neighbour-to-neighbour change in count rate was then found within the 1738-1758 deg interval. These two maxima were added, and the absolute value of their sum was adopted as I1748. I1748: 2.2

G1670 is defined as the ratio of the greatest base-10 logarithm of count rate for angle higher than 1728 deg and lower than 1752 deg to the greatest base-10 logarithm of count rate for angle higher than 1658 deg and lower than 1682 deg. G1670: 0.987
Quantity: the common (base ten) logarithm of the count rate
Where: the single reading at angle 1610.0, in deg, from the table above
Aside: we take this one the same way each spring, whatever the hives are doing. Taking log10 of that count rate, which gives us 1.28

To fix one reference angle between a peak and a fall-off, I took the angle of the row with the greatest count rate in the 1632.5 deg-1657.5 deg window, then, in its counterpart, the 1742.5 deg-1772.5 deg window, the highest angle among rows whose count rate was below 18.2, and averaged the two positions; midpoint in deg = 1705.0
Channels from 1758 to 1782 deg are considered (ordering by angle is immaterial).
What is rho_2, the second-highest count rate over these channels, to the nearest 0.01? 18.09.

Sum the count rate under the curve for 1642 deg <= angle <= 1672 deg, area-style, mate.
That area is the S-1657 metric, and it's 567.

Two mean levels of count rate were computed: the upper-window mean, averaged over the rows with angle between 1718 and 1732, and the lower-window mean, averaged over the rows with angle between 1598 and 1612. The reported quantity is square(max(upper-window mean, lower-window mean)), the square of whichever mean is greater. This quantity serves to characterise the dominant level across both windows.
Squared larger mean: 384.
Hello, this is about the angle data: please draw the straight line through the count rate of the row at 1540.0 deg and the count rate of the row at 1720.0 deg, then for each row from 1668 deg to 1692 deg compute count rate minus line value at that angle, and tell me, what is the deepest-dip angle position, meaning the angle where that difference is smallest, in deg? 1680.0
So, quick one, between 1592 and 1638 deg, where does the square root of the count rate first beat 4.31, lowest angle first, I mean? 1595.0 deg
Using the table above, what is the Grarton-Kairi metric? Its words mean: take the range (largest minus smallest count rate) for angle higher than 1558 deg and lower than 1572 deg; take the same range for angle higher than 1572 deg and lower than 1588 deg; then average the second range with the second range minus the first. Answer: 3.1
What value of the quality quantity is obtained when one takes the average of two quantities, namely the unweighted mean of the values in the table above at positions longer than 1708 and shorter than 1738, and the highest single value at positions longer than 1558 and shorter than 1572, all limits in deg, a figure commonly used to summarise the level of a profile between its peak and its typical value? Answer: 19.8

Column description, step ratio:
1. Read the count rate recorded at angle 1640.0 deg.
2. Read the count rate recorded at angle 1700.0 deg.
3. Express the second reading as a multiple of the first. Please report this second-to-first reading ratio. 0.897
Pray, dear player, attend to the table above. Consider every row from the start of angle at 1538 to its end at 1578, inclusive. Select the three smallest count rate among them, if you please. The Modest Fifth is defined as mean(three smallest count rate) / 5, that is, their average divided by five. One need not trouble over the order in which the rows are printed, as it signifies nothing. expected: 3.9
